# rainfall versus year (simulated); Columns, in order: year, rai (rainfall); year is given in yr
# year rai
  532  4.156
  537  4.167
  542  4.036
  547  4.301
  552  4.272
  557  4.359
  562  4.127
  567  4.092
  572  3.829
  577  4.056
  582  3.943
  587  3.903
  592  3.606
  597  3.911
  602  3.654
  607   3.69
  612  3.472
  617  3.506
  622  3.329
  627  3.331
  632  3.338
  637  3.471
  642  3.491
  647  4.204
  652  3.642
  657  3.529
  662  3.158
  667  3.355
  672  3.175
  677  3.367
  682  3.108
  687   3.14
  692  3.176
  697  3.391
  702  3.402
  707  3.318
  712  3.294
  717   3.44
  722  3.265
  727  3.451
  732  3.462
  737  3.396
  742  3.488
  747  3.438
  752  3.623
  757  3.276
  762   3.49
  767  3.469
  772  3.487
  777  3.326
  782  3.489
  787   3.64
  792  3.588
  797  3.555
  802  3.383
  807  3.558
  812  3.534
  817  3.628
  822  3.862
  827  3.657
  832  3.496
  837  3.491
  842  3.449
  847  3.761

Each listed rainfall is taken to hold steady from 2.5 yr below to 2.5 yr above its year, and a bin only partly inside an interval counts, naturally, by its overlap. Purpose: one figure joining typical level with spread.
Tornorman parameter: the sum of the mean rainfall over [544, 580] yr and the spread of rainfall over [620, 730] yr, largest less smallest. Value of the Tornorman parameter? 5.2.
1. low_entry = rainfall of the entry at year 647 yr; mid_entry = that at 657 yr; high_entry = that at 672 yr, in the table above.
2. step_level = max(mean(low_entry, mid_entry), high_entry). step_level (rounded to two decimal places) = 3.87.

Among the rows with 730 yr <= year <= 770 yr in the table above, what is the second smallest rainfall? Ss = 3.396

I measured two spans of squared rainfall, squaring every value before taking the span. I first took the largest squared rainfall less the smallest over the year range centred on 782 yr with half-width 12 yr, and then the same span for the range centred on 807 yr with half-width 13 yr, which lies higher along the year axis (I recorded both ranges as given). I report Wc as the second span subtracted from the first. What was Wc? 0.5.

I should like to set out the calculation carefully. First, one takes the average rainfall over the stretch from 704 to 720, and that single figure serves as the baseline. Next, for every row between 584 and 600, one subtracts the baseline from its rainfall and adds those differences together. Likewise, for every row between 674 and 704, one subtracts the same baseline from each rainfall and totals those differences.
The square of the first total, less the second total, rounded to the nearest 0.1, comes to 2.4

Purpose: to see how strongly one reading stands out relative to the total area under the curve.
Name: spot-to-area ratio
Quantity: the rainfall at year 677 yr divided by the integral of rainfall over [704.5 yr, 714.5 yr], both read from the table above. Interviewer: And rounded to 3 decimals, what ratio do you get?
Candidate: 0.102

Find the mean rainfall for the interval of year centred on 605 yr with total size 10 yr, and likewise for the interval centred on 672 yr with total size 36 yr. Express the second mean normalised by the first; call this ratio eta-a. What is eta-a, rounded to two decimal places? 0.89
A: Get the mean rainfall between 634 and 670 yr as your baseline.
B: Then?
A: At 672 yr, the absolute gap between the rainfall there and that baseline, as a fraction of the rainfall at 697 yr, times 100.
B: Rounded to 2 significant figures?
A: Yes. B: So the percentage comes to 11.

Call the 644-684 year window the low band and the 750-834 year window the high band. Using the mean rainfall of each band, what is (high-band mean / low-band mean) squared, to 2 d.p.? 1.05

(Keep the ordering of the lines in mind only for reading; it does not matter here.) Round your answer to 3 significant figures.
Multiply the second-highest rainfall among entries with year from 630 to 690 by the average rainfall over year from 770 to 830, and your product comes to 13.0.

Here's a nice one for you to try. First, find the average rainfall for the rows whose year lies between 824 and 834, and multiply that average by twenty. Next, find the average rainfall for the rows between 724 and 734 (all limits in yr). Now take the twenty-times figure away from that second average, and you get -68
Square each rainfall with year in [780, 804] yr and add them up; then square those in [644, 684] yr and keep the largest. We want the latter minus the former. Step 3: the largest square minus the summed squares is -45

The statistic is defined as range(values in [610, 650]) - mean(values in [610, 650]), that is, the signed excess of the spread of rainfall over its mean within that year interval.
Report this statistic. -2.6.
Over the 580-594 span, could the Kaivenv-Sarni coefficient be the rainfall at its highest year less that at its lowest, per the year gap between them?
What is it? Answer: -0.034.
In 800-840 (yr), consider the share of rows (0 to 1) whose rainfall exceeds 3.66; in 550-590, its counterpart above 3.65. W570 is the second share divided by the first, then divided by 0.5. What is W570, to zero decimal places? 16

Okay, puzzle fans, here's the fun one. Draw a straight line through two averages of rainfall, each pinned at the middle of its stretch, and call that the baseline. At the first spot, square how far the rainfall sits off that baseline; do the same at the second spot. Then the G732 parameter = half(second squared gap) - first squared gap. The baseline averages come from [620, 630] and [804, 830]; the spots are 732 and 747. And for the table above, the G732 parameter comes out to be 0.002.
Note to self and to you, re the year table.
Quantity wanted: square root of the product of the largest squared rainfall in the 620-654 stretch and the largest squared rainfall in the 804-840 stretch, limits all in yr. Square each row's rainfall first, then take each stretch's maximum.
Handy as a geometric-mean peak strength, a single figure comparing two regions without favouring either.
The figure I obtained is 16.2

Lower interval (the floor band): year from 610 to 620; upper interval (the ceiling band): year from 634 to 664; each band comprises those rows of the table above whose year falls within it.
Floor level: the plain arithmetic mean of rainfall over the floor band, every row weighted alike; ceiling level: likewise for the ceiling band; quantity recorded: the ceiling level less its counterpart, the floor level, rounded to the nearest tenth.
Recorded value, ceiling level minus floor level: 0.1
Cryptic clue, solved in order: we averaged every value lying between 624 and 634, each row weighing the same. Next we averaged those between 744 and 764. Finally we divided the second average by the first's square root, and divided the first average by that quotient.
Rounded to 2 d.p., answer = 1.76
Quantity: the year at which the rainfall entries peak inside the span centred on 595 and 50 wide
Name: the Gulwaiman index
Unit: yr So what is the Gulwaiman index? 577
